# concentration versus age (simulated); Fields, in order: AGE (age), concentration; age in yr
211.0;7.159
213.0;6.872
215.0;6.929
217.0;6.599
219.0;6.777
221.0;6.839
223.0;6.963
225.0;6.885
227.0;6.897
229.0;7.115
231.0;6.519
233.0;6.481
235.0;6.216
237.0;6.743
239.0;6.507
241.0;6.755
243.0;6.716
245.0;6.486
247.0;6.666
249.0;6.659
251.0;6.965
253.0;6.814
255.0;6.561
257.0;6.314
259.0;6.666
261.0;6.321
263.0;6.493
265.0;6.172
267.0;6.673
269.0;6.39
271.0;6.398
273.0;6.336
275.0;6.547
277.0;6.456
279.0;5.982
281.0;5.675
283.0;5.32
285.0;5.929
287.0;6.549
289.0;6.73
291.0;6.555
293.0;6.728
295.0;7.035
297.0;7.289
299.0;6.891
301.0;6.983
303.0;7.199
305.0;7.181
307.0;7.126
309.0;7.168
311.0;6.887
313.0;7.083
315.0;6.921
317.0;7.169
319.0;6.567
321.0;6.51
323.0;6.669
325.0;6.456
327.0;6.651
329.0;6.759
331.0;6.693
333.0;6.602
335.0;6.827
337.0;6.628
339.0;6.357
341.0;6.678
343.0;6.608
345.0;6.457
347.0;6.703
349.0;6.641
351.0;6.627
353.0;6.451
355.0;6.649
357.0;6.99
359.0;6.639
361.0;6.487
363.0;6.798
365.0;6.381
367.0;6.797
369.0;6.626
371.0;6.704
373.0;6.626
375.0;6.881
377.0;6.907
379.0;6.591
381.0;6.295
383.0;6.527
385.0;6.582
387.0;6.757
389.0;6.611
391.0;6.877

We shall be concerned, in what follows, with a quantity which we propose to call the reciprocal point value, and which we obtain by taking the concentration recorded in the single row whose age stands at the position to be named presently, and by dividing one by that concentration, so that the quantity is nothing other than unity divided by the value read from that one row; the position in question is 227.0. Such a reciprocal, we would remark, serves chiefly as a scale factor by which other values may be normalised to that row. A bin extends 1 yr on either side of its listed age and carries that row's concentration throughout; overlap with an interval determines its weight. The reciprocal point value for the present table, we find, 0.145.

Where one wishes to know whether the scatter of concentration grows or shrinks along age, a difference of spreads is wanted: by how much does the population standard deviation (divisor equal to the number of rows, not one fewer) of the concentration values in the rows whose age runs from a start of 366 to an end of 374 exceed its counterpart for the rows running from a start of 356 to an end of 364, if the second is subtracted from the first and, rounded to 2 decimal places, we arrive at -0.12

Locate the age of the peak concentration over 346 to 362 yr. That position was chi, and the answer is 357.0 yr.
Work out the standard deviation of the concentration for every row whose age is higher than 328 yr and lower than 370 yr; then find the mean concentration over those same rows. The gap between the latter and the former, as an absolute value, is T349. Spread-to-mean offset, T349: 6.5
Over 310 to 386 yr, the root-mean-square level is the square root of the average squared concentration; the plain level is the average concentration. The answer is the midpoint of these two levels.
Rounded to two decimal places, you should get 6.67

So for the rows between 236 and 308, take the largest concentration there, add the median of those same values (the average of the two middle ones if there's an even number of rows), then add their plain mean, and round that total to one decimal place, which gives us 20.5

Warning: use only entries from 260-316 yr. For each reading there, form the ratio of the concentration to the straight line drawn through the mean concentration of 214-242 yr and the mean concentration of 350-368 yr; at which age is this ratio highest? 297.0 yr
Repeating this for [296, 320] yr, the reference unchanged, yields 297.0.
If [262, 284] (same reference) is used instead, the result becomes 267.0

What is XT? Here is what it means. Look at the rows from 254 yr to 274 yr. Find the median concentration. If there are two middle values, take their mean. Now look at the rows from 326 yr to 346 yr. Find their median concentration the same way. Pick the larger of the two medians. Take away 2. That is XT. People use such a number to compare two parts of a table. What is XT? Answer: 4.64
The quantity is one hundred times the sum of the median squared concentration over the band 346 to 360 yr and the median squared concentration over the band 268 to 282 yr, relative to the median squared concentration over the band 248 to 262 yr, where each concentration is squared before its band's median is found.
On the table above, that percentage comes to 192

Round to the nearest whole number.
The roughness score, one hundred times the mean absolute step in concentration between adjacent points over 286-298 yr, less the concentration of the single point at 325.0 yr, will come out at 15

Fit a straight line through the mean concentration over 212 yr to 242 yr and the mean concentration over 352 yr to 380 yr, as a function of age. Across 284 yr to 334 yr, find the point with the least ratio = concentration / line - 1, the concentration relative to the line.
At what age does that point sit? 285.0 yr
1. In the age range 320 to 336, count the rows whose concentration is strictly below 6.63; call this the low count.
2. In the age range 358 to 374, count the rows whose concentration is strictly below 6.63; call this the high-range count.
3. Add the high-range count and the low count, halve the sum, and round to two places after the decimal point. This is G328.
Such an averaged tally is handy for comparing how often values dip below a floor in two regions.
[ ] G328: 3.50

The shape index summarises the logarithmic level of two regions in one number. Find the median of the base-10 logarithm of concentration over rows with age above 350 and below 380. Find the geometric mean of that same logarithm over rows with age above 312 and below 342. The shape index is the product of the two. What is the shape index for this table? 0.679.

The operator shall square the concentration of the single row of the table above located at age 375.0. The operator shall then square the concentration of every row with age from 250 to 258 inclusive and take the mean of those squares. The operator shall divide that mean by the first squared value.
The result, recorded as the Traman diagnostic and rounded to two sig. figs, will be 0.94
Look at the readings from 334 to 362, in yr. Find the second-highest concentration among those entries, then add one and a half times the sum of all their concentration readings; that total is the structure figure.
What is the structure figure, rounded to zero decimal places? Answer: 146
